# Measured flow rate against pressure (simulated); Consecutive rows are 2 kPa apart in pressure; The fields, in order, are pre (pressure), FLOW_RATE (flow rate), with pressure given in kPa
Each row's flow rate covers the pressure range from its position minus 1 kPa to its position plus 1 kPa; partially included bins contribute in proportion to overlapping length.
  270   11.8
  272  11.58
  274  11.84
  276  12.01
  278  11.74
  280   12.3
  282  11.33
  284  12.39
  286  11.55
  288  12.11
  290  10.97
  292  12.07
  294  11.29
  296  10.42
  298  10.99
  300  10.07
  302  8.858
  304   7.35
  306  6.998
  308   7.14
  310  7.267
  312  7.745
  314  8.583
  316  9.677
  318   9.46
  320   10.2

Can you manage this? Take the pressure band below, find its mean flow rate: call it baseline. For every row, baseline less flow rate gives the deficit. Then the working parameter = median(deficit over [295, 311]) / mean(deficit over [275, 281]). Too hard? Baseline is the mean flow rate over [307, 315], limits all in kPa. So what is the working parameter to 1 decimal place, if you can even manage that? 0.1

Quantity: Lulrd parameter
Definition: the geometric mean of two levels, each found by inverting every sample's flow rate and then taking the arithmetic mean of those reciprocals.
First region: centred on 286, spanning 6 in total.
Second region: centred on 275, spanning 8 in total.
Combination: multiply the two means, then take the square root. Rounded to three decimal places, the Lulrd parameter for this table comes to 0.084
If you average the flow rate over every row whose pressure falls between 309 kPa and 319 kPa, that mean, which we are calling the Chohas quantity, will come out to 8.5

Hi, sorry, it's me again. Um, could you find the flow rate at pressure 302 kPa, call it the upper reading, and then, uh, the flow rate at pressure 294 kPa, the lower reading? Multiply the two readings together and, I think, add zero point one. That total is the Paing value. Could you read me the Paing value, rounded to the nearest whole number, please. 100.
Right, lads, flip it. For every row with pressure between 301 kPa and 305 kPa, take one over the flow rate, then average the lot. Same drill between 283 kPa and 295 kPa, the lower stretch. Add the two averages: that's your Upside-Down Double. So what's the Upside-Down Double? 0.21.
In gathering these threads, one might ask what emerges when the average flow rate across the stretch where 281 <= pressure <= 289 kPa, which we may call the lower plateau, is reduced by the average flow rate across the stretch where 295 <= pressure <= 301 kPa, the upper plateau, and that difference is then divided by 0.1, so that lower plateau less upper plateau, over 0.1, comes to 14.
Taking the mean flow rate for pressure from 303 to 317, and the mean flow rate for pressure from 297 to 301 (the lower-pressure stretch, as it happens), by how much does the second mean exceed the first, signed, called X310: 2.7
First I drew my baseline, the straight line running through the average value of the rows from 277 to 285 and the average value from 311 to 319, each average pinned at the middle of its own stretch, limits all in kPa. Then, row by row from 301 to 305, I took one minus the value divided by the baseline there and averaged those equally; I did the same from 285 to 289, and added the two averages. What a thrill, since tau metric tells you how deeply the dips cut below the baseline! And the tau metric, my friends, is 0.15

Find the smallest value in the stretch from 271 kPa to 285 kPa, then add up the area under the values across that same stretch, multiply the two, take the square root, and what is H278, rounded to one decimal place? 43.4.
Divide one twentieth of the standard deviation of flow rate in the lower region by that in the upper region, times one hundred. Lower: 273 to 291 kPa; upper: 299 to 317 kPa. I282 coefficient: 2.0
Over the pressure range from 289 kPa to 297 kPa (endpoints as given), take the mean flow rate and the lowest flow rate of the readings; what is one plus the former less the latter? 1.77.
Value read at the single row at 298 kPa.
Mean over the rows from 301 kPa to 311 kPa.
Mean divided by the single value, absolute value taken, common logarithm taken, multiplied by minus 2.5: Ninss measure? 0.4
